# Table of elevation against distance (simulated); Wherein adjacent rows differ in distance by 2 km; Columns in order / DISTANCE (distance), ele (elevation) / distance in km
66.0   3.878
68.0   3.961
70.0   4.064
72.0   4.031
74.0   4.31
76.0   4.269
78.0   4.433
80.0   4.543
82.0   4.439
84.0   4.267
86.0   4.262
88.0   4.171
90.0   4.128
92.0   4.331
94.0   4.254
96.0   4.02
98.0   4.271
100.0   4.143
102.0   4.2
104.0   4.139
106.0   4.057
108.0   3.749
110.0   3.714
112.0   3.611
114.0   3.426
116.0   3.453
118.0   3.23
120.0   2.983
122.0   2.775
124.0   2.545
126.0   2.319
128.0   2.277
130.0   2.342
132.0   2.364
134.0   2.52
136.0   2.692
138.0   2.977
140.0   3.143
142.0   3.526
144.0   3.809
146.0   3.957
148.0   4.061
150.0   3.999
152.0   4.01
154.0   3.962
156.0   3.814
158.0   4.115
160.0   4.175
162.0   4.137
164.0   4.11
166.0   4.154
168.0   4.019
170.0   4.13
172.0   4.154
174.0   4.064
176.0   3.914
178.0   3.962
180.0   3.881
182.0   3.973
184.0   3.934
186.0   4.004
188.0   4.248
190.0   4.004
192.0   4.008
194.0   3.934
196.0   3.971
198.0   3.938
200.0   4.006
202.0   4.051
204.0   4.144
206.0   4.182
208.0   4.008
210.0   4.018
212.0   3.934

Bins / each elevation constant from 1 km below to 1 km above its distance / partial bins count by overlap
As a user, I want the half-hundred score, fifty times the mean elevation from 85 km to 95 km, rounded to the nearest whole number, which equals 211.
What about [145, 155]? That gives 200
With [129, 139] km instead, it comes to 129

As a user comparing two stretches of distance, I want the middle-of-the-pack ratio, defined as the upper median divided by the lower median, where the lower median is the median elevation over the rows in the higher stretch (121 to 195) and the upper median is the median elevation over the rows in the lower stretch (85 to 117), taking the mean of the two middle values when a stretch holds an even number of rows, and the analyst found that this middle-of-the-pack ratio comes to 1.0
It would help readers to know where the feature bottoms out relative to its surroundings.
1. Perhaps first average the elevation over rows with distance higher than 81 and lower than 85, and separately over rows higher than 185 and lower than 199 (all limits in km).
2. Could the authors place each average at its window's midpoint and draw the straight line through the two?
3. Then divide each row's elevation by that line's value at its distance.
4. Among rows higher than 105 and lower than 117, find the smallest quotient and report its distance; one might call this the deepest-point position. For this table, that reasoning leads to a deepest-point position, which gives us 114.0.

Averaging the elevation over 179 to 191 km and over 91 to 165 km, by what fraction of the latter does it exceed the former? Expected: -0.130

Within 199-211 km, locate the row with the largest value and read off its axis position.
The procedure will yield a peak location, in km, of 206.0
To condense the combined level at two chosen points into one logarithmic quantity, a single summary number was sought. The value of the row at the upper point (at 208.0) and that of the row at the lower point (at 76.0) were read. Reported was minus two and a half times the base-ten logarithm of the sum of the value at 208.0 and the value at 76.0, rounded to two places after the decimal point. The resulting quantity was -2.29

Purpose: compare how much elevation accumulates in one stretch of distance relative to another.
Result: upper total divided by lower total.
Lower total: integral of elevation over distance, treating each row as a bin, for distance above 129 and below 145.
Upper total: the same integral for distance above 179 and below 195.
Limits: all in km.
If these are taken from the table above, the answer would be 1.4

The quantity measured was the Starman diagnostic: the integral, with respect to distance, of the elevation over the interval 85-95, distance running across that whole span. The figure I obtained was 42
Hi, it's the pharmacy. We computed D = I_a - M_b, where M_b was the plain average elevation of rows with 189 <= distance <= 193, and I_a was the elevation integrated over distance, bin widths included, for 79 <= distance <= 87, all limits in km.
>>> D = 31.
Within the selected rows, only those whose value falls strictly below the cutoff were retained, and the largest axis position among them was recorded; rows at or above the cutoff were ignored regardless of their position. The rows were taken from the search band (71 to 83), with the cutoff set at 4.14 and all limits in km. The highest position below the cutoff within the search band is 72.0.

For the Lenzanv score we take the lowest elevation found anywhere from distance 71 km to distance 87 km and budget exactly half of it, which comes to 2.02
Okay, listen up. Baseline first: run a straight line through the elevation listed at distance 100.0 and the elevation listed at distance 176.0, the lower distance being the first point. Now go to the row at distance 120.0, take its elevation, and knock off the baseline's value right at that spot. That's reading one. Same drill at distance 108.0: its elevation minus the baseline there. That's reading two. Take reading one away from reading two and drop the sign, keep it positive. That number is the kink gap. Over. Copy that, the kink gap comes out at 0.7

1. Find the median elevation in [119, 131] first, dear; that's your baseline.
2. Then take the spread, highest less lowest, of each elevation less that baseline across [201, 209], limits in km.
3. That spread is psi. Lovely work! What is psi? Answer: 0.17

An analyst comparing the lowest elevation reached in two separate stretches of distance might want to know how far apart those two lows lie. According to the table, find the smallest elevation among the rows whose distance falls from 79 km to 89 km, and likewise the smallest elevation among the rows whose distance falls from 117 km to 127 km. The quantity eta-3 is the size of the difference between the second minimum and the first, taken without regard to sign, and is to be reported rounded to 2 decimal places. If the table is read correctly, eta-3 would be 1.85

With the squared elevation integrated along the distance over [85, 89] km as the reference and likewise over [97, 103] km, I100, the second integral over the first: 1.5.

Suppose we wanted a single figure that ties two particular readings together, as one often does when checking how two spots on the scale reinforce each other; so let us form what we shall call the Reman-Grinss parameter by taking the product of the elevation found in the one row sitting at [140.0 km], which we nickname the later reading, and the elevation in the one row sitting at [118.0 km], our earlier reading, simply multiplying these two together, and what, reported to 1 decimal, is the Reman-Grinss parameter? 10.2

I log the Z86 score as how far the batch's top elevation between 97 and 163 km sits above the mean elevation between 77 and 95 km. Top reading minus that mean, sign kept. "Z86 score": -0.04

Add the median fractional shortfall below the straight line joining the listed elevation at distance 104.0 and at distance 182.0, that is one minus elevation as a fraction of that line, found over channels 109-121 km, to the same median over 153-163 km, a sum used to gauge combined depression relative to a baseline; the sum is 0.14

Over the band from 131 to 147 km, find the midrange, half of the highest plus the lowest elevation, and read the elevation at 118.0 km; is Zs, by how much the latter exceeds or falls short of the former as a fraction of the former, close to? 0.022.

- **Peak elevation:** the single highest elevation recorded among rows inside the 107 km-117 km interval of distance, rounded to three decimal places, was 3.749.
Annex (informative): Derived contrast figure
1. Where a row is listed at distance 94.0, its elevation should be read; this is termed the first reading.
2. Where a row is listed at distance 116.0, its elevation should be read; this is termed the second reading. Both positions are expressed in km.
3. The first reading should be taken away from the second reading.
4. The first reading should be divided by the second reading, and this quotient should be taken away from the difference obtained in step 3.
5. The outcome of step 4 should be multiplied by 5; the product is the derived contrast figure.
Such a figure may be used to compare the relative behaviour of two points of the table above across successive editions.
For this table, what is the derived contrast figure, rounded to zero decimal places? -10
